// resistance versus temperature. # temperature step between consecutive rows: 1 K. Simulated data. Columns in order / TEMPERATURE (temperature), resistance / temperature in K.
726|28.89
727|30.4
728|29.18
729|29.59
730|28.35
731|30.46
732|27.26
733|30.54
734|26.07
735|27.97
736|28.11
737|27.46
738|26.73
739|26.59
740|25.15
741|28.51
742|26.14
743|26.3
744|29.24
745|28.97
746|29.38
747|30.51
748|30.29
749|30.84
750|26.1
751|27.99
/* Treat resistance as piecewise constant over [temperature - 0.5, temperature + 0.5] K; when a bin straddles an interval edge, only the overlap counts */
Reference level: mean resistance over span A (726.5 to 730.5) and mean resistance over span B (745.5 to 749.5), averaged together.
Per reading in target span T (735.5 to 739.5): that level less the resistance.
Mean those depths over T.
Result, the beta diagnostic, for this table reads 2.6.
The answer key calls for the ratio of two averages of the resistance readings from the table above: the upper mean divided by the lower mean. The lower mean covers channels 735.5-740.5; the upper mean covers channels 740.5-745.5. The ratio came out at 1.04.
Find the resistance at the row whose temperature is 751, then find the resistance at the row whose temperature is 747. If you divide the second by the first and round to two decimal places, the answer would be 1.09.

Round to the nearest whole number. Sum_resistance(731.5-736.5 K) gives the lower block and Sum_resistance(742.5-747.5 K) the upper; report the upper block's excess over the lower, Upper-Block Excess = 4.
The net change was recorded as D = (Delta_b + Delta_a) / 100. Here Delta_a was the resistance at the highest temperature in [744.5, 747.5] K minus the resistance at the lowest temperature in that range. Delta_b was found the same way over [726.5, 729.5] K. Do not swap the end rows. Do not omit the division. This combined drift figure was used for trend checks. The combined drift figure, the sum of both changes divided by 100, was 0.007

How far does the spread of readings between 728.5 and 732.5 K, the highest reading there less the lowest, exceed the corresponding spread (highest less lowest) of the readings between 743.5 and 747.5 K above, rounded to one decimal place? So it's 1.7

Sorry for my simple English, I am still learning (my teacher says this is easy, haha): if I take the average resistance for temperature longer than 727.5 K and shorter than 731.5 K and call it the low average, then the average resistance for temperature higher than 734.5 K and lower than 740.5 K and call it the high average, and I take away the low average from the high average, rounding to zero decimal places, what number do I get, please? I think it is -2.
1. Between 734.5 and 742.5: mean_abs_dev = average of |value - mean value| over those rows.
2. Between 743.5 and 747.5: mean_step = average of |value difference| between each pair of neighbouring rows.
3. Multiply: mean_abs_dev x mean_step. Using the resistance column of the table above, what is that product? 0.56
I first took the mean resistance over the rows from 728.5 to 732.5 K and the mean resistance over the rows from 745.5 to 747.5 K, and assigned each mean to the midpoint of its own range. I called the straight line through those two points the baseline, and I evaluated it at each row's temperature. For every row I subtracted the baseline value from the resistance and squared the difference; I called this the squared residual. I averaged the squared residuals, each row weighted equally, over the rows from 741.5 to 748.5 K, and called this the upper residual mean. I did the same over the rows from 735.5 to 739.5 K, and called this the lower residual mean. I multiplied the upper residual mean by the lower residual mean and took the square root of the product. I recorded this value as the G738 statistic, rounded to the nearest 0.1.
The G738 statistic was 4.3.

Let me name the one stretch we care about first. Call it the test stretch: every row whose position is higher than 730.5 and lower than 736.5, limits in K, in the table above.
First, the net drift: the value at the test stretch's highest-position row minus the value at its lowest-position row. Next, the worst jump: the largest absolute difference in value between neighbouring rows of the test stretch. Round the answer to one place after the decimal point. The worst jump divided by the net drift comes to -1.9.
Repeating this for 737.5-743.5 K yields -7.8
